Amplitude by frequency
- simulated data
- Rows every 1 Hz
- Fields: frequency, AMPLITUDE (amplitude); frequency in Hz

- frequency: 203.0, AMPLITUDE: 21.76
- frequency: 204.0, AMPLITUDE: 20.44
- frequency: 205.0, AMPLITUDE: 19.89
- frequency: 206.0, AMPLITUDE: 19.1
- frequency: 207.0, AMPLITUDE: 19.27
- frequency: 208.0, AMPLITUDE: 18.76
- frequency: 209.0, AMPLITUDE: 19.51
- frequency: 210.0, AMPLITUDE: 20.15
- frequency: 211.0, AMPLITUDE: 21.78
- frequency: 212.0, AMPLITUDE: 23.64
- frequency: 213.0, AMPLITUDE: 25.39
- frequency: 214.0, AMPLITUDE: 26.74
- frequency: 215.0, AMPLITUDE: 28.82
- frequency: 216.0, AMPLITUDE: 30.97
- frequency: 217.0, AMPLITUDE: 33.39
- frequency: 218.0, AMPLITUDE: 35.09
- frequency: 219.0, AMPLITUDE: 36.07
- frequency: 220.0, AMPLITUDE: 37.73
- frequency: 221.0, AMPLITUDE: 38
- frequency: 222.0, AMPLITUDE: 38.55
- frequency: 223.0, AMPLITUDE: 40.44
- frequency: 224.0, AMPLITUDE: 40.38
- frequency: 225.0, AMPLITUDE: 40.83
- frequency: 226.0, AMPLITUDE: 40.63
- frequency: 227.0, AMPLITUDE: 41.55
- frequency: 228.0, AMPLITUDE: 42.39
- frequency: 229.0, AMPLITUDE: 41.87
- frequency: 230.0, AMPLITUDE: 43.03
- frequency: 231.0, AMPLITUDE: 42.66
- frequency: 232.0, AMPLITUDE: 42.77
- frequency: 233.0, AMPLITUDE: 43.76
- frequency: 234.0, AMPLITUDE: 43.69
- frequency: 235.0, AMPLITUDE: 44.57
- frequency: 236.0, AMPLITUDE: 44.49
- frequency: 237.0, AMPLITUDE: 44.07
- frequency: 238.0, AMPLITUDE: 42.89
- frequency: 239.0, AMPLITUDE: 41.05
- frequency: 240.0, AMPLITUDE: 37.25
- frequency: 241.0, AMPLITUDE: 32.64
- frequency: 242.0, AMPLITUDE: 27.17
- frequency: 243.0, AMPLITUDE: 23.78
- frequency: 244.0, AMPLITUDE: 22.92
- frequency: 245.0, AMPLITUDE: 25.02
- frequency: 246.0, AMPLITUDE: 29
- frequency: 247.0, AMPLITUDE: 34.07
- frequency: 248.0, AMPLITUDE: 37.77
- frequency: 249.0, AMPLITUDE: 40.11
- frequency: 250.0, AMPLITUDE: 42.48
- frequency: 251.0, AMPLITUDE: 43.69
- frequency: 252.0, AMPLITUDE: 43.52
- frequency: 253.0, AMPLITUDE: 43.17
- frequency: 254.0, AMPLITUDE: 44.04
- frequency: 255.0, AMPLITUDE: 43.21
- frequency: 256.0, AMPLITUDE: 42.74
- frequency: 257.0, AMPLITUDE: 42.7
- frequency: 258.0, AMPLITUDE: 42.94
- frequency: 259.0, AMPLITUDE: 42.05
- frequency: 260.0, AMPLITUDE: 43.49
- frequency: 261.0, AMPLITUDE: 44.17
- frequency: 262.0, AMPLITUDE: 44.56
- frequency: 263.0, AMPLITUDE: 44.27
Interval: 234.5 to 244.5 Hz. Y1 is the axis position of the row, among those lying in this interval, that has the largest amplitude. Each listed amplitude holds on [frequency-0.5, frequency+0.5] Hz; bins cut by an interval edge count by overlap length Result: 235.0 Hz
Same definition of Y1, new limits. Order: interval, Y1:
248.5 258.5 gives 254.0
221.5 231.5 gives 230.0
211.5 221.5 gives 221.0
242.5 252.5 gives 251.0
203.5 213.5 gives 213.0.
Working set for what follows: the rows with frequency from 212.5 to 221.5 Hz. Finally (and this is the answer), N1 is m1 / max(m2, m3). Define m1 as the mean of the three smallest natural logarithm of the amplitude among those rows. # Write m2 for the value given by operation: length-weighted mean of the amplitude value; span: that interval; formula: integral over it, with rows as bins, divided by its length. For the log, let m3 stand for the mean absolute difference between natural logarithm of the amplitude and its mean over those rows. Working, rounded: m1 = 3.3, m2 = 32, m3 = 0.13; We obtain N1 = 0.101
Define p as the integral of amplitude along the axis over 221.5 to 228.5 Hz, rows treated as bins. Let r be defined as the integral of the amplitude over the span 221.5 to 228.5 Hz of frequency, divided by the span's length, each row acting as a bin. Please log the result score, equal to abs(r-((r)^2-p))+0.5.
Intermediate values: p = 285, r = 41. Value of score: 1330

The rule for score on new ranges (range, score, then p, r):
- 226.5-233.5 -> 1473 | 298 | 43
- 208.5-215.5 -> 373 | 166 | 24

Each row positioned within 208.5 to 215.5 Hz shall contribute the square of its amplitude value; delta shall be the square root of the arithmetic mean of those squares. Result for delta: 24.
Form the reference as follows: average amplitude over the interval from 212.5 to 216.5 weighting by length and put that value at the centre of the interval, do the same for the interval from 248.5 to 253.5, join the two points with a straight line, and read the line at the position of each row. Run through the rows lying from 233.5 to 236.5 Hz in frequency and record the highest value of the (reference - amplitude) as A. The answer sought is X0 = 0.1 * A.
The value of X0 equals -0.8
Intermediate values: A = -8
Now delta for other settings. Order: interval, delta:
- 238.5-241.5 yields 37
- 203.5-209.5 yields 20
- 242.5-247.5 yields 27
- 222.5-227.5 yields 41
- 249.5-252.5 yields 43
